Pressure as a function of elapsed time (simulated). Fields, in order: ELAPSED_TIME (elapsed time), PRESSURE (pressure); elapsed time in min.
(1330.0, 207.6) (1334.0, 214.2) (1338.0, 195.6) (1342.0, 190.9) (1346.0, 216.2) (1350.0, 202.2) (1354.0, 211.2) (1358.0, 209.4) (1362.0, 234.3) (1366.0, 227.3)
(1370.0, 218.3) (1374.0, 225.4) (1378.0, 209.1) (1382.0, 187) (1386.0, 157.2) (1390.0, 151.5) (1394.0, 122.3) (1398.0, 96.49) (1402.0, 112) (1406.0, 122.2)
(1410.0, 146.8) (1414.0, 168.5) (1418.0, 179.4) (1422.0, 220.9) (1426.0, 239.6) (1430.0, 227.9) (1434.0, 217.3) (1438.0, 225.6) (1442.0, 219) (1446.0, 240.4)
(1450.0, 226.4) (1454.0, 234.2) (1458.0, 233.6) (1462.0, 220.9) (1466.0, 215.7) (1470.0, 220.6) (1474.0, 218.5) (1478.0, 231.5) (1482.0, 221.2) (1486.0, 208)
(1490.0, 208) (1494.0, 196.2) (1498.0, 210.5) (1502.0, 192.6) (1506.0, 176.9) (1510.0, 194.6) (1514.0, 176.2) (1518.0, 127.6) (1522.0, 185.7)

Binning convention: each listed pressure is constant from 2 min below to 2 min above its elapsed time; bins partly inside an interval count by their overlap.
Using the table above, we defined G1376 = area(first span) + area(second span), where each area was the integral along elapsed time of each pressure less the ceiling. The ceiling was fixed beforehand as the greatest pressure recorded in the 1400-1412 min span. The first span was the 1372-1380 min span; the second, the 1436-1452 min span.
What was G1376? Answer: 1860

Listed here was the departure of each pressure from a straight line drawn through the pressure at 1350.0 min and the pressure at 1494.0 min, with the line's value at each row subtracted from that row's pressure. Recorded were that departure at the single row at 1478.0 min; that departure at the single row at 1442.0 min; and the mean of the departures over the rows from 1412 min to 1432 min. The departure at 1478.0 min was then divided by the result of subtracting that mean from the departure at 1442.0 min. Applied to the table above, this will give 2.8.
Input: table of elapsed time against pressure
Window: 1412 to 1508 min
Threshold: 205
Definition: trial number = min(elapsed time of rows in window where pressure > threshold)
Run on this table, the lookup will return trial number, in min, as 1422.0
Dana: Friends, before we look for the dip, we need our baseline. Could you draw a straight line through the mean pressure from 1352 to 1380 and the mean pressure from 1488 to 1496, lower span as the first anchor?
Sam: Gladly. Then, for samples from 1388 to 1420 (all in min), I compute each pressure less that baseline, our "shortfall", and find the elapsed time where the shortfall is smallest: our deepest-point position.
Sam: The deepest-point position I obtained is 1398.0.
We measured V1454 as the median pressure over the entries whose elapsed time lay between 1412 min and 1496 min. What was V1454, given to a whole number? 221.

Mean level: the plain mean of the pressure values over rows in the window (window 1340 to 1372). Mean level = 214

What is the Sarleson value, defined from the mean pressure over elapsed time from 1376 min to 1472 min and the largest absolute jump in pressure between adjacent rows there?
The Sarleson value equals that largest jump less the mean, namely -150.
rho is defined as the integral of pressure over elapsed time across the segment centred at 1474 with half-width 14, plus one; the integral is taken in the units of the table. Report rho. 6147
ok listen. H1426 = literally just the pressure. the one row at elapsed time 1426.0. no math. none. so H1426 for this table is 239.6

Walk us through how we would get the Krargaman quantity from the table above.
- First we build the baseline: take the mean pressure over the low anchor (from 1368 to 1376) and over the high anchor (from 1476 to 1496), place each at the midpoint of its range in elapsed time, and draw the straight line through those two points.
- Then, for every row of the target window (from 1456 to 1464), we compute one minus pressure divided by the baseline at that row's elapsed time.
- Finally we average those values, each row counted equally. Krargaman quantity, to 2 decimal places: -0.06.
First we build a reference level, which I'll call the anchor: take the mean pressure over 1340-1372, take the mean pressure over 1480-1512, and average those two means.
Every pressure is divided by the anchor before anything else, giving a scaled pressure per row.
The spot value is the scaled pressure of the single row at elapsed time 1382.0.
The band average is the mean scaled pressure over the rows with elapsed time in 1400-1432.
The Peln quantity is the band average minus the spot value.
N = -0.047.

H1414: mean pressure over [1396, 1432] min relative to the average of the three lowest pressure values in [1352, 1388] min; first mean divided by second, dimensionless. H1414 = 0.91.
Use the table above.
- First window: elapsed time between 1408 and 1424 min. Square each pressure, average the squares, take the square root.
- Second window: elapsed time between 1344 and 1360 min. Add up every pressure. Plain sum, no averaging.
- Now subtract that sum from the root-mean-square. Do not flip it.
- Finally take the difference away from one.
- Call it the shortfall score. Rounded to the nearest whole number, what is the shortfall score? 659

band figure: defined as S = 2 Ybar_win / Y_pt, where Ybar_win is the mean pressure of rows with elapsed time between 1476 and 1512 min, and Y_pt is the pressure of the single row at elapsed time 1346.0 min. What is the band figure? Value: 1.9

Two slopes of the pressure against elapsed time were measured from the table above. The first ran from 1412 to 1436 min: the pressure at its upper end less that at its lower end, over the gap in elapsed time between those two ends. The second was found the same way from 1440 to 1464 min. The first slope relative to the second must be 26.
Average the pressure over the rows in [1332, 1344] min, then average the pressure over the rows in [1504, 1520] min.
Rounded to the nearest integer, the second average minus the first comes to -31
